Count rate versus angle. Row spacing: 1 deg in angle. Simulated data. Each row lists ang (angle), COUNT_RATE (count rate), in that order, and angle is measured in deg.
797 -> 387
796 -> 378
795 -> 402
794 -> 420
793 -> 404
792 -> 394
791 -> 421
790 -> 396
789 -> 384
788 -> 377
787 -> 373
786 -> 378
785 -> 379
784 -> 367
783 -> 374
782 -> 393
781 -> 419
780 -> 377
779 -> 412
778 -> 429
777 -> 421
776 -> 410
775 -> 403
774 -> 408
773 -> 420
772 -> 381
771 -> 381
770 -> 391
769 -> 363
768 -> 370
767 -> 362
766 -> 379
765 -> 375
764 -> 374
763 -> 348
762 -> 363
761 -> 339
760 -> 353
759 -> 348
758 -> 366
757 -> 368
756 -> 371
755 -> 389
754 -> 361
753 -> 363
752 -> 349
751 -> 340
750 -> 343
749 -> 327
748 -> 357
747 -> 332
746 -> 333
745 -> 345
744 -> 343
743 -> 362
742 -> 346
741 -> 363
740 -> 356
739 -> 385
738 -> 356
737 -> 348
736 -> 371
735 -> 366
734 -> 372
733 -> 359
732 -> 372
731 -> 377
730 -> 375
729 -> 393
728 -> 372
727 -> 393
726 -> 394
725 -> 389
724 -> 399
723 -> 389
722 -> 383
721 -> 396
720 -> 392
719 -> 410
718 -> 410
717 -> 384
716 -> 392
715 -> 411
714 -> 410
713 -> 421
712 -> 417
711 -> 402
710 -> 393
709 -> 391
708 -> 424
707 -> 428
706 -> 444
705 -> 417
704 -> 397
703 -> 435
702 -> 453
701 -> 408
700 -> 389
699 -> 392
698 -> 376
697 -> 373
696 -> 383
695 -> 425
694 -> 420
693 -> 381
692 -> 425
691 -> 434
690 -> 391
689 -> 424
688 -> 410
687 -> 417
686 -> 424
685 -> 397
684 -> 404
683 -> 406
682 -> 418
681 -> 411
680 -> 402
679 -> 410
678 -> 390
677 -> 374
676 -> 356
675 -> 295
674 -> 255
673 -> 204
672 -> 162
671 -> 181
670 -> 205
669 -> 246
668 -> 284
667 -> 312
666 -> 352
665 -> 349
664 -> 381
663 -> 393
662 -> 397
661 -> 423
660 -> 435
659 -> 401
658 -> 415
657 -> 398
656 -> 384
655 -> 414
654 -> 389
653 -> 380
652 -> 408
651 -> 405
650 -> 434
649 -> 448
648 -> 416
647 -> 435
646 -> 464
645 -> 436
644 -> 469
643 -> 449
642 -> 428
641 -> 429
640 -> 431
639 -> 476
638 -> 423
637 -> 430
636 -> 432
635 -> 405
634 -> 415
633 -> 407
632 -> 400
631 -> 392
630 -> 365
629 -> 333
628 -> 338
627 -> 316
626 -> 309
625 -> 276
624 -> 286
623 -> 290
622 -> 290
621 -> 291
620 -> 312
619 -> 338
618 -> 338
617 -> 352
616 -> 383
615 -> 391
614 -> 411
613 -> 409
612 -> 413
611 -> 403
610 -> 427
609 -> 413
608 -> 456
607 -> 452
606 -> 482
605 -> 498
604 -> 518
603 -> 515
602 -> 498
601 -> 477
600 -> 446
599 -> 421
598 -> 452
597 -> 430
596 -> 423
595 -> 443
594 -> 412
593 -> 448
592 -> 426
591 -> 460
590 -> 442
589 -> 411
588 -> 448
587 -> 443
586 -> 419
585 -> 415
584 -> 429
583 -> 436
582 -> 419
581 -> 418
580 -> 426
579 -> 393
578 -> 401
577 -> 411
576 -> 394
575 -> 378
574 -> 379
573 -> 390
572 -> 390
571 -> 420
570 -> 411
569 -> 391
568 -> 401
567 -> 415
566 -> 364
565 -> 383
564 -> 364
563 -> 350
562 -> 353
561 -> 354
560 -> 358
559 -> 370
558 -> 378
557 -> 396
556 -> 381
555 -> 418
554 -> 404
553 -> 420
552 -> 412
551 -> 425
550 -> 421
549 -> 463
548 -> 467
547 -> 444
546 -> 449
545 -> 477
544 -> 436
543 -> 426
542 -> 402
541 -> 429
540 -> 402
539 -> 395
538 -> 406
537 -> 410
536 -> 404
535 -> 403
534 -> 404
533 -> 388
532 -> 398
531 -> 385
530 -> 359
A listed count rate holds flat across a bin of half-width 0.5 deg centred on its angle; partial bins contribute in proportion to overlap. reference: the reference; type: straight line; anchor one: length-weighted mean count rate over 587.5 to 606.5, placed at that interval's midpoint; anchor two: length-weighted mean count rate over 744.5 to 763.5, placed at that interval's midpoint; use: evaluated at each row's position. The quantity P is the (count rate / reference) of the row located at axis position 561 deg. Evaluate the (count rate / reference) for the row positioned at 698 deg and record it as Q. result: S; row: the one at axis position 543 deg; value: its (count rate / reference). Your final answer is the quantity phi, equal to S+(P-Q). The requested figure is 0.64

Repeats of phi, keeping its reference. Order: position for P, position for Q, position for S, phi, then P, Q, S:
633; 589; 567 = 0.92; 0.94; 0.89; 0.87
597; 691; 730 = 0.86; 0.94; 1.10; 1.02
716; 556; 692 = 1.33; 1.04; 0.79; 1.08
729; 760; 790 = 1.26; 1.07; 1.01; 1.20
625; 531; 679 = 0.88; 0.63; 0.77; 1.02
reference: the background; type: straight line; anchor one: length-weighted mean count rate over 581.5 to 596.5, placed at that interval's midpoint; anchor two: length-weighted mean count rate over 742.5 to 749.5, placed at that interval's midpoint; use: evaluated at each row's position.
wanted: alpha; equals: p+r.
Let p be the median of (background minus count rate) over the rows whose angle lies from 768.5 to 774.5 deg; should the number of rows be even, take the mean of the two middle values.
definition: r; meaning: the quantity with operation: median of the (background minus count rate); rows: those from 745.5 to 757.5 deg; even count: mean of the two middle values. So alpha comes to -70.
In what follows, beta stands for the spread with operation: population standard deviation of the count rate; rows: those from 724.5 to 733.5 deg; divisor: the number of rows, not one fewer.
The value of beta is 11.6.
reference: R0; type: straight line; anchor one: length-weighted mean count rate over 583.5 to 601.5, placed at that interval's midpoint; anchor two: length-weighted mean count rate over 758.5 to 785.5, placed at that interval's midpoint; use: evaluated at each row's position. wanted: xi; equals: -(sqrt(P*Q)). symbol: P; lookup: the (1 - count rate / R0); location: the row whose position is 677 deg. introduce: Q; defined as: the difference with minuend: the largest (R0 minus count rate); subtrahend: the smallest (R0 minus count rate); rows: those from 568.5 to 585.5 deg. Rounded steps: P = 0.090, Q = 60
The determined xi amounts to -2.3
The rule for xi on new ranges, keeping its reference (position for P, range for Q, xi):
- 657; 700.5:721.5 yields -1.7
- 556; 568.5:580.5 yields -2.7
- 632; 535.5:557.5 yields -2.3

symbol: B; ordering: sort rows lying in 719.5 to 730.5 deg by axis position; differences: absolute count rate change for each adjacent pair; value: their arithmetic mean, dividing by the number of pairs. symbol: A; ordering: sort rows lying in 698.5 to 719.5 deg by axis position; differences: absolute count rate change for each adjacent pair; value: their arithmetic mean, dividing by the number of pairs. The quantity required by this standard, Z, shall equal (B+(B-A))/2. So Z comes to 3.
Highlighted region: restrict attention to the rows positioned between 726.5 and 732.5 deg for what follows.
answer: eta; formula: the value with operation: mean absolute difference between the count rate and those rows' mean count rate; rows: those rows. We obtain 8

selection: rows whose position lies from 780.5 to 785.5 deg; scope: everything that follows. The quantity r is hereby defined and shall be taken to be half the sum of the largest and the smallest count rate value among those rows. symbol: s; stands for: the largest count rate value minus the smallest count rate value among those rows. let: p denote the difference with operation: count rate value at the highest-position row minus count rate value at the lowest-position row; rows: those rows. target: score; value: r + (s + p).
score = 405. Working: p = -40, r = 393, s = 52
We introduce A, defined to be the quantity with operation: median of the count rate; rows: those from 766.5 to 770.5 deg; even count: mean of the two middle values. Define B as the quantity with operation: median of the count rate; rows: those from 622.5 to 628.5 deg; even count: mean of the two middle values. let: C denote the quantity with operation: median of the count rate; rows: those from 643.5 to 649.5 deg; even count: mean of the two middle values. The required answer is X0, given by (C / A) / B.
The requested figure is 0.0040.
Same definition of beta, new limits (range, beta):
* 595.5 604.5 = 36.5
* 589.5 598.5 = 14.6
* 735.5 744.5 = 12.5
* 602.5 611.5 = 40.7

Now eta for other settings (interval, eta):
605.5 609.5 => 19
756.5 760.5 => 8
